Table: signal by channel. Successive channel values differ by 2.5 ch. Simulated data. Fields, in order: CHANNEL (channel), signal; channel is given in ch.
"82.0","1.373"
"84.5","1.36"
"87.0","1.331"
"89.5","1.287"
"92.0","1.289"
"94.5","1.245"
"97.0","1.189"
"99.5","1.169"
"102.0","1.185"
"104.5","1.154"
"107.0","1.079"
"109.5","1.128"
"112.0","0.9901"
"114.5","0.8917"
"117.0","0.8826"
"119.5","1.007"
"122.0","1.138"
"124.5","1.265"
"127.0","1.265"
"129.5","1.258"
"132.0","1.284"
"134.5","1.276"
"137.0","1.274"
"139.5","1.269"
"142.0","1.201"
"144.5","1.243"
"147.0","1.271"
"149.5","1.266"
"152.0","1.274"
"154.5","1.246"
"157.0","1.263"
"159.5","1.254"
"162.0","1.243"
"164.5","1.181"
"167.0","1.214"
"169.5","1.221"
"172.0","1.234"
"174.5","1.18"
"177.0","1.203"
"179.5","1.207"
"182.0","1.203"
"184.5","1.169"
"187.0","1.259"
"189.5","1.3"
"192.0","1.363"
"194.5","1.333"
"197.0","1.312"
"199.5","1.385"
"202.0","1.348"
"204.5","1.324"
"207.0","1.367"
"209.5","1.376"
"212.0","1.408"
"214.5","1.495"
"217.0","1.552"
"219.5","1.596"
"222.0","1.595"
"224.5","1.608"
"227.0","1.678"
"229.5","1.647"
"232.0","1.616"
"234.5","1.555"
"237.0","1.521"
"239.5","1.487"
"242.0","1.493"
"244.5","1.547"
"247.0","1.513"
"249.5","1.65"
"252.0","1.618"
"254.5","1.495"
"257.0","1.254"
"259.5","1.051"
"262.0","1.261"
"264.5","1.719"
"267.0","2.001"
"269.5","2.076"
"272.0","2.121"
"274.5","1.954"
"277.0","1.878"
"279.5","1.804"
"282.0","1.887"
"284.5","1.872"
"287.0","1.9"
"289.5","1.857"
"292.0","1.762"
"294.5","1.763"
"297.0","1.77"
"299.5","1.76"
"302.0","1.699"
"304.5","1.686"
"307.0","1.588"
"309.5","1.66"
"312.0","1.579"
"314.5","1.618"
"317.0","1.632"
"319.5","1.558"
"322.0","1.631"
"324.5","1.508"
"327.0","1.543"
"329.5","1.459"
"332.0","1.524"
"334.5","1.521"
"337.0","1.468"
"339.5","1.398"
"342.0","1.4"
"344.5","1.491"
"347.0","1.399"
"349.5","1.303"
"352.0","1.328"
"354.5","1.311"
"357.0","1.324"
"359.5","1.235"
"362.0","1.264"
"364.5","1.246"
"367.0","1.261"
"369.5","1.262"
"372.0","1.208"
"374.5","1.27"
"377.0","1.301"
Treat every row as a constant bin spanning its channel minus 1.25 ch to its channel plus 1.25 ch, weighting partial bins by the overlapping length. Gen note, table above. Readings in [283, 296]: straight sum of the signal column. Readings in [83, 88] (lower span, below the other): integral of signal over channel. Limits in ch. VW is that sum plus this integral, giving 16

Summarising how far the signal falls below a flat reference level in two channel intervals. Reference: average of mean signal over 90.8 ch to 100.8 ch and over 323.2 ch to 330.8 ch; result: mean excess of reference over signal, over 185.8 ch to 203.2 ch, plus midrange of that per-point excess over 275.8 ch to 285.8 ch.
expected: -0.4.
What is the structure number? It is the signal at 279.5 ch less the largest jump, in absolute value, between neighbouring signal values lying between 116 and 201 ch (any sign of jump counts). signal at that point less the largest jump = 1.67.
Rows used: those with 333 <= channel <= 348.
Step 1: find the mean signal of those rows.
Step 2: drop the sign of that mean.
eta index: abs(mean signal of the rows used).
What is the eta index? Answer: 1.45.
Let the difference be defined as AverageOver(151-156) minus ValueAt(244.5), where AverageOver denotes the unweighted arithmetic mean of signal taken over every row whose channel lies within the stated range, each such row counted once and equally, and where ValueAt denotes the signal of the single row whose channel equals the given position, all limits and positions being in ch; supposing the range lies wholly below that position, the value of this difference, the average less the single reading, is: -0.29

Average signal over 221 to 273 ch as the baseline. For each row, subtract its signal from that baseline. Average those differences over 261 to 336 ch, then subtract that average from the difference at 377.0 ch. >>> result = 0.4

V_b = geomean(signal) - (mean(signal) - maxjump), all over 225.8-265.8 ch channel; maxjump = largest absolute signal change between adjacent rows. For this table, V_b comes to 0.45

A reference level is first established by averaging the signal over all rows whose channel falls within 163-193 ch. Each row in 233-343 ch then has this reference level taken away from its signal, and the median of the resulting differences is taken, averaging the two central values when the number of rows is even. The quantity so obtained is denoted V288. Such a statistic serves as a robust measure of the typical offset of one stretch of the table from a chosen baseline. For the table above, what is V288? 0.39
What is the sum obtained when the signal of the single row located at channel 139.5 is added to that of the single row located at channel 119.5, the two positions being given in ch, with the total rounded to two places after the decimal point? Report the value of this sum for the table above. 2.28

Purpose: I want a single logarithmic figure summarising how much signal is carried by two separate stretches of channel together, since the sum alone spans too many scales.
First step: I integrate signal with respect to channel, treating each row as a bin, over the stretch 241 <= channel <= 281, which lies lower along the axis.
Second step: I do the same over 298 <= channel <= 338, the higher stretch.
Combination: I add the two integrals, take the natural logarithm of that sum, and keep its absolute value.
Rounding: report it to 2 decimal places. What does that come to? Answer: 4.87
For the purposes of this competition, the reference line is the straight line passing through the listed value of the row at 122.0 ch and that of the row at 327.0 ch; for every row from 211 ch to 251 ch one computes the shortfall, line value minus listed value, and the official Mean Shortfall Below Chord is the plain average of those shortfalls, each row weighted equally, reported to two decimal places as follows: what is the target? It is -0.21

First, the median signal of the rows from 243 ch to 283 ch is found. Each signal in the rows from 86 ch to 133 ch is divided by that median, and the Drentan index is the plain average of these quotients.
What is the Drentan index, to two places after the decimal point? 0.69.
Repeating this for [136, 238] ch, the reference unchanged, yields 0.80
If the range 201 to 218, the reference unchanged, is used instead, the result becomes 0.84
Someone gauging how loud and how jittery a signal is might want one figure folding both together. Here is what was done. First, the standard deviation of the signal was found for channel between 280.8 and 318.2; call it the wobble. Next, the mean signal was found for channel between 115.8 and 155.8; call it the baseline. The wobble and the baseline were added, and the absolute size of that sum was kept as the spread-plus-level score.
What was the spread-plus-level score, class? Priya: 1.32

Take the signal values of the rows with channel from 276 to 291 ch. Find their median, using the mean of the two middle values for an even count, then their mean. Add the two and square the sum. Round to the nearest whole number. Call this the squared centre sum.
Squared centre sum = 14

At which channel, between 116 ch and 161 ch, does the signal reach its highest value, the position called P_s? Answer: 132.0 ch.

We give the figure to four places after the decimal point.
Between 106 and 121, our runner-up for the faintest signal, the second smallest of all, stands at 0.8917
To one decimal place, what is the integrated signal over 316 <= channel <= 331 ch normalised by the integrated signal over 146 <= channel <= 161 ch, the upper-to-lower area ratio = 1.2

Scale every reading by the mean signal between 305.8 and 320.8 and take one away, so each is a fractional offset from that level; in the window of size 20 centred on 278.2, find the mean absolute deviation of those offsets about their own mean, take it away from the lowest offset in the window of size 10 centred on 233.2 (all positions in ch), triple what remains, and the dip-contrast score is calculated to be -0.32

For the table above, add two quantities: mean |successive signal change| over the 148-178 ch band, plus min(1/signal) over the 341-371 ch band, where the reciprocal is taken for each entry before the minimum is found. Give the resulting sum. 0.69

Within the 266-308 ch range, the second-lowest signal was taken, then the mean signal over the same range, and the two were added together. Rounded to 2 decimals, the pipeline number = 3.53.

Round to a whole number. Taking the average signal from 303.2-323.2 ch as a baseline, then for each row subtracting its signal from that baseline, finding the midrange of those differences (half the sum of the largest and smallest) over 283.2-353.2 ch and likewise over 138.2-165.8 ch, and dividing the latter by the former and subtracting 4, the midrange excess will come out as 18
